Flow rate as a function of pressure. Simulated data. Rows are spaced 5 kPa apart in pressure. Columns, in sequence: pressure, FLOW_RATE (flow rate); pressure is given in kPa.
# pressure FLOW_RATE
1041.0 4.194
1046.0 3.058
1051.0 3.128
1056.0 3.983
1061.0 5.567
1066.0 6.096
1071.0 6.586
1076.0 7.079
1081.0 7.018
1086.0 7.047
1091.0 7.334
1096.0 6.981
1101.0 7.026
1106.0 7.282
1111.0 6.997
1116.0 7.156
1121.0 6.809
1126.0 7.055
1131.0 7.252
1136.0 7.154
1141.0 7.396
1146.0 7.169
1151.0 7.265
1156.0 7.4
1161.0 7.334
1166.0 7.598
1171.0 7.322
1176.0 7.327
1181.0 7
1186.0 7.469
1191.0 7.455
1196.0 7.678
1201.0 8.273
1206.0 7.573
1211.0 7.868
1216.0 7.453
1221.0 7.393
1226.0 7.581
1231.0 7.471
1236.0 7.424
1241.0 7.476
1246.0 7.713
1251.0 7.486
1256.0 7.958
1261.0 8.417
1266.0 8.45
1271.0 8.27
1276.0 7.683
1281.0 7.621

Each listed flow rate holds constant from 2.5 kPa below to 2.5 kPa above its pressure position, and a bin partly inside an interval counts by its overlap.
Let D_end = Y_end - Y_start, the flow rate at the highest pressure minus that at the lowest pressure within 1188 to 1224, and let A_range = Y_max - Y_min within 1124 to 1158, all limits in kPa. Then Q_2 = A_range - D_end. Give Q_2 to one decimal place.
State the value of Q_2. 0.4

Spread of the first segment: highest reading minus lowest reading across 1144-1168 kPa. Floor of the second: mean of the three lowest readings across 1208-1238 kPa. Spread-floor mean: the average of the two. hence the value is 3.93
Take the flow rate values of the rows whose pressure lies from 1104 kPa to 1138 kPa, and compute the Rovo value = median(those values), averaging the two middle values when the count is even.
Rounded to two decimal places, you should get 7.15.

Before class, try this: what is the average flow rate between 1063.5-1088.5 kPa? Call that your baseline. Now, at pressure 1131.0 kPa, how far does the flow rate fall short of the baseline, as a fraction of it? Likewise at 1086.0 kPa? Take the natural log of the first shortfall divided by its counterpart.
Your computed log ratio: 0.5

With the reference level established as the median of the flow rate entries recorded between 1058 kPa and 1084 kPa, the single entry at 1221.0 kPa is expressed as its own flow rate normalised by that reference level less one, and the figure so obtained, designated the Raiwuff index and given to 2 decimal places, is 0.12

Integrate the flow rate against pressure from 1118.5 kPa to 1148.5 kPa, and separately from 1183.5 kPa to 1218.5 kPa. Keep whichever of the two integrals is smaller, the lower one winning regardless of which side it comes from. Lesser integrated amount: 214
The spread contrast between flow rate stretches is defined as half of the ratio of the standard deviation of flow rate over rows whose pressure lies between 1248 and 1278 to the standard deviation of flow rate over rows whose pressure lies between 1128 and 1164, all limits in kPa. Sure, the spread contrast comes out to 2.0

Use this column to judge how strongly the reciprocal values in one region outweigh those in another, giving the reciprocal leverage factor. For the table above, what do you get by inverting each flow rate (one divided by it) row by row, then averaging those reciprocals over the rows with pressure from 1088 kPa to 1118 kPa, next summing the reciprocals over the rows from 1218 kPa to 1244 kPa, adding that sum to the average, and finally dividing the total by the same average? 5.8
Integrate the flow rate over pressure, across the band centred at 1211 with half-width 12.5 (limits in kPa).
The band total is 193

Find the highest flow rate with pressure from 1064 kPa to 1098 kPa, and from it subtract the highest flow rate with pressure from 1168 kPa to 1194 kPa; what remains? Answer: -0.1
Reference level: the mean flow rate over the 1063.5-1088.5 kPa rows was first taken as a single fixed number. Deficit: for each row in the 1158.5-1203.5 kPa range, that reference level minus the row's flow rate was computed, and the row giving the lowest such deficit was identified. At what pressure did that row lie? 1201.0 kPa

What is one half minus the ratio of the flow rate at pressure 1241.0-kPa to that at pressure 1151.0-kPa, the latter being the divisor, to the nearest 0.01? -0.53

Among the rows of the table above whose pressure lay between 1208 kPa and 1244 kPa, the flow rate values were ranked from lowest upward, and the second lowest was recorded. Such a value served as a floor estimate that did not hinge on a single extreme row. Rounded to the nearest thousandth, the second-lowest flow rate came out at 7.424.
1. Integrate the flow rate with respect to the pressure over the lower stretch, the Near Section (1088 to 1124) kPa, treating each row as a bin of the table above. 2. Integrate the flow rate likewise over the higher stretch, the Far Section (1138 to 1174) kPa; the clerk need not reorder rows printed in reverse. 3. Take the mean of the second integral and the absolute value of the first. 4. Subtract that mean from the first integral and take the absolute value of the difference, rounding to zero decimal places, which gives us 5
